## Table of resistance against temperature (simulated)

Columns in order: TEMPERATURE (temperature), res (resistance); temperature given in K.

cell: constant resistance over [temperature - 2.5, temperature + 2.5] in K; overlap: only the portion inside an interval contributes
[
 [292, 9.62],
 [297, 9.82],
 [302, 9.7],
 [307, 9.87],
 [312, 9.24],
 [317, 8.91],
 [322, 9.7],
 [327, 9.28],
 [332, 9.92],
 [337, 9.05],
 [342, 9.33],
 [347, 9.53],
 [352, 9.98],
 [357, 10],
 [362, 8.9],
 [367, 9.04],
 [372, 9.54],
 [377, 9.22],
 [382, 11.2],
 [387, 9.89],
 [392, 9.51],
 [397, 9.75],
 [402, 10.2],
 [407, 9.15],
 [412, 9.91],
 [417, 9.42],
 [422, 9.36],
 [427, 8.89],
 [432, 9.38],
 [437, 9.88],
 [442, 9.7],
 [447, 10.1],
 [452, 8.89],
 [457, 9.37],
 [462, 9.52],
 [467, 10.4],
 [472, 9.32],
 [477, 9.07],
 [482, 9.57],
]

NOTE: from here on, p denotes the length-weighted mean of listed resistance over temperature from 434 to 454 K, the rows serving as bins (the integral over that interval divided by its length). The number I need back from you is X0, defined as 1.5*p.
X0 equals 14.5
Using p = 9.65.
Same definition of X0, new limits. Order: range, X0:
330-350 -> 14.2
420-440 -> 14.1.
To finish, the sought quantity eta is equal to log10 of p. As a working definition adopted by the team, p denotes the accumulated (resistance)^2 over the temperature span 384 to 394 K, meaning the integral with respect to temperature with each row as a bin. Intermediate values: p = 959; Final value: 2.98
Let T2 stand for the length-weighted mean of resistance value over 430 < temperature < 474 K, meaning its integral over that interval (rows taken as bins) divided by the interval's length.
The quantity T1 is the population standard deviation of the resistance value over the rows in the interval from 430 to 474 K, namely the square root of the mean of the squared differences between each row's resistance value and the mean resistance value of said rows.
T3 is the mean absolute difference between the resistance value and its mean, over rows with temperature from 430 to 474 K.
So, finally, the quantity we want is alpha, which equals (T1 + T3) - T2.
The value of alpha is -8.836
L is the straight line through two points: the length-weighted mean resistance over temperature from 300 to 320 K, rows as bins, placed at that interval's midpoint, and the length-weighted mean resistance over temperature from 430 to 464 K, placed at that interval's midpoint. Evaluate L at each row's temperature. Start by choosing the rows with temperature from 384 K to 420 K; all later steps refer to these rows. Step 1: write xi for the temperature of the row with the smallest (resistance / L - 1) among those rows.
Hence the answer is 407 K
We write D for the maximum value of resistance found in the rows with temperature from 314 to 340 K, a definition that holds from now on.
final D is 9.92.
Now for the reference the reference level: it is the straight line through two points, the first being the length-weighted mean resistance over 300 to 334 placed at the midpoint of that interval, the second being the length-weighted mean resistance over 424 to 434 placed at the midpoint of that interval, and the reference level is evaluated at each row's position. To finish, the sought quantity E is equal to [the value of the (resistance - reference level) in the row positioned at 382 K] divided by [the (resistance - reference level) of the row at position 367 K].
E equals -6.3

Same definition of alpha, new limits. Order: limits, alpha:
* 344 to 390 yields -8.538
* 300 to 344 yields -8.786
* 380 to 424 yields -8.809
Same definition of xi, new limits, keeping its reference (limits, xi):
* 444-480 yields 452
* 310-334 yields 317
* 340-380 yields 362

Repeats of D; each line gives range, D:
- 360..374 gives 9.54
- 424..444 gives 9.88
